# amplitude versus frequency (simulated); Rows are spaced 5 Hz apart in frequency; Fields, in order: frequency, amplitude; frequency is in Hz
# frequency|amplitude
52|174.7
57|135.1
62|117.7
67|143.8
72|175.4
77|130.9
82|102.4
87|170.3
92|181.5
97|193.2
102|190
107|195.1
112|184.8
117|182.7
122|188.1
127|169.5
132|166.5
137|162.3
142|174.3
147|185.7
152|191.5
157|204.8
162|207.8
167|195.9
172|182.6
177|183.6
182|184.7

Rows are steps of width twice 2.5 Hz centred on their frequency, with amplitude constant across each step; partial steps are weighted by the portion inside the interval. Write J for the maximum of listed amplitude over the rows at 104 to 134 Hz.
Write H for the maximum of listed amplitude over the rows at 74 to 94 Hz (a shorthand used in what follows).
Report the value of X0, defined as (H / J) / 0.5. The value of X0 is 1.9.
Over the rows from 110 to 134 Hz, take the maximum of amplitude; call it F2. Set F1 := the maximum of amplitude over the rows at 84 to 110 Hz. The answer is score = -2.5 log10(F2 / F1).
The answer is 0.040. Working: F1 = 195.1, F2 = 188.1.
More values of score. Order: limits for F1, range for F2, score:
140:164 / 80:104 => 0.079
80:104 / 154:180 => -0.079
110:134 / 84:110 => -0.040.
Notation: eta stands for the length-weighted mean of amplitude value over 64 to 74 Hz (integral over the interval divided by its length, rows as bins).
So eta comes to 157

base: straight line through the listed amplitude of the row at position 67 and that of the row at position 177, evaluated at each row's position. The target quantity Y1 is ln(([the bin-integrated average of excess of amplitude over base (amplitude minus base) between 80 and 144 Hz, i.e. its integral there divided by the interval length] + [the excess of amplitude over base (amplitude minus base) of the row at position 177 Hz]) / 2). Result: 2.0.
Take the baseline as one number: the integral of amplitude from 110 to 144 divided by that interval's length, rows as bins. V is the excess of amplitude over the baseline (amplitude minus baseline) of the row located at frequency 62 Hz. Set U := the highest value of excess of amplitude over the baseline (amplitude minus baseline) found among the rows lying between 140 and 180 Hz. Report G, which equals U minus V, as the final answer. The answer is 90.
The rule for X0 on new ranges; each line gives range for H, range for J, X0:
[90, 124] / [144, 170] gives 1.9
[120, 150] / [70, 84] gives 2.1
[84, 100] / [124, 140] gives 2.3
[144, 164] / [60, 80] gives 2.4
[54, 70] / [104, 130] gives 1.5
